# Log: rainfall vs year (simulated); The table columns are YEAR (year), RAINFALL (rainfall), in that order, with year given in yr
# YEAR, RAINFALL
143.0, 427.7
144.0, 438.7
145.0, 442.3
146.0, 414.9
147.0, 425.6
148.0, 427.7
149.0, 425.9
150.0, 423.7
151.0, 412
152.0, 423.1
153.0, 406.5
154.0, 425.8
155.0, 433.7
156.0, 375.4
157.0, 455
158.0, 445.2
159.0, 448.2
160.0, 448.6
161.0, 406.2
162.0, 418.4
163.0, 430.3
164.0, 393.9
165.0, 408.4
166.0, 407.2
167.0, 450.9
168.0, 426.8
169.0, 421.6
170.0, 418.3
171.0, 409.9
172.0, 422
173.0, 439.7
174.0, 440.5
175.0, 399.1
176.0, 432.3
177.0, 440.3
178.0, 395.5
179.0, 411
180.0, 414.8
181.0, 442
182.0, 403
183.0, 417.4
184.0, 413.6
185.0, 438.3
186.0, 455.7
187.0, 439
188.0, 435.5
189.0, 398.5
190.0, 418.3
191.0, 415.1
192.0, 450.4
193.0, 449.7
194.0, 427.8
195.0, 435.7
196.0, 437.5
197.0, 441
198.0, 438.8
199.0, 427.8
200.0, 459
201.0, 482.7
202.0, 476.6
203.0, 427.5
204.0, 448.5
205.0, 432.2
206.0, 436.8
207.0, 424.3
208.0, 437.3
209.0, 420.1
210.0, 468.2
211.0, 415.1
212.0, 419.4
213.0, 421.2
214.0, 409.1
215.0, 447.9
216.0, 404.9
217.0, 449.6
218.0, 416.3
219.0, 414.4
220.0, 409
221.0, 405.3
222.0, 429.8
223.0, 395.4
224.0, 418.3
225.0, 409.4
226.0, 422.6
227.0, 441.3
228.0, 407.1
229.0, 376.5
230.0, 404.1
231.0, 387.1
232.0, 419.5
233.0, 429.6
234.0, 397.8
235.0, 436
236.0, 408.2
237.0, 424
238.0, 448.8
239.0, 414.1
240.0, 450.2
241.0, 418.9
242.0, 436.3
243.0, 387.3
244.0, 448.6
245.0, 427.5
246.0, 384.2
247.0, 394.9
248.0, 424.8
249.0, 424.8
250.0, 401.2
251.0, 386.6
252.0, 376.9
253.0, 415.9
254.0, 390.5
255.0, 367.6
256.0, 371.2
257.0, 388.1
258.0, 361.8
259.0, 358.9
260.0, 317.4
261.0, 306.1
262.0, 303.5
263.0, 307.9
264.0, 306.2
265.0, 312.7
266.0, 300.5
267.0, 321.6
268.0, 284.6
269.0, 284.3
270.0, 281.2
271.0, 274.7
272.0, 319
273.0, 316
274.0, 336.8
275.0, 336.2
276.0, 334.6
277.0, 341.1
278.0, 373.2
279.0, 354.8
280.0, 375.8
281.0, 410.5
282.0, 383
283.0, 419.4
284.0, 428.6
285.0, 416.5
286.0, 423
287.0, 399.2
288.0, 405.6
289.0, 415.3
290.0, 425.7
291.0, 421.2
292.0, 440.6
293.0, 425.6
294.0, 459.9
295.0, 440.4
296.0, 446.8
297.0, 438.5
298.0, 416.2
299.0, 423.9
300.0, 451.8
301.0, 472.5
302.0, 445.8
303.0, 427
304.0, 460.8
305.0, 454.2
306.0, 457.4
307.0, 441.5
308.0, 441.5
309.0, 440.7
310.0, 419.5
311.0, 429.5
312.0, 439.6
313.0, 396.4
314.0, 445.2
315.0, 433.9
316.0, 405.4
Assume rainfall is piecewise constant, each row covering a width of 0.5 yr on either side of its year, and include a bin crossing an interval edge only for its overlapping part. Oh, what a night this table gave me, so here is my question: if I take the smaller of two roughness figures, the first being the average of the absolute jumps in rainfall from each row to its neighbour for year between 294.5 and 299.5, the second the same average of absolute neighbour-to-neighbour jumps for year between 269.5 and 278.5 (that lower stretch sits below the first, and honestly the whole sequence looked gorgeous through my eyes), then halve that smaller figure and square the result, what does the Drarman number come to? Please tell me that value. 31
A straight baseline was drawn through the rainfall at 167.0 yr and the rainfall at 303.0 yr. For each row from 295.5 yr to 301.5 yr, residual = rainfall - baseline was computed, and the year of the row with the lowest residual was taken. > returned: 298.0 yr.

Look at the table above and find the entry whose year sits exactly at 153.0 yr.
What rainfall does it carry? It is 406.5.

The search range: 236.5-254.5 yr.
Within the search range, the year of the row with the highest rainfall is 240.0 yr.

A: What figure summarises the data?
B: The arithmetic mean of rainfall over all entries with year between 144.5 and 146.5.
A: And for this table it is 429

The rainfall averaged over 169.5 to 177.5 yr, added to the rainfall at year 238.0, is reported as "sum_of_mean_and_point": 874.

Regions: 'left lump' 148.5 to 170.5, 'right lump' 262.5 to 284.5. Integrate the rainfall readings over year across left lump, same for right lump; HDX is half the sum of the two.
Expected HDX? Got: 8354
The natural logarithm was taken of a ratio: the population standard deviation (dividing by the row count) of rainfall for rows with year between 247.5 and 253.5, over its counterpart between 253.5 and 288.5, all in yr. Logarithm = -0.9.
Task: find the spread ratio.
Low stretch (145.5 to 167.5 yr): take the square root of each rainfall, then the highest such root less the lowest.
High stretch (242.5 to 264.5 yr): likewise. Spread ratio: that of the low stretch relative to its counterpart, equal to 0.52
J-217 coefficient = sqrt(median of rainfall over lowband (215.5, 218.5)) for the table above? 20.4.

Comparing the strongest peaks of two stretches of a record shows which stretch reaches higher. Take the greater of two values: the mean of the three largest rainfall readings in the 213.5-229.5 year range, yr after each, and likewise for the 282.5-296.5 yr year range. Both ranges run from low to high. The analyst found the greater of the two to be 449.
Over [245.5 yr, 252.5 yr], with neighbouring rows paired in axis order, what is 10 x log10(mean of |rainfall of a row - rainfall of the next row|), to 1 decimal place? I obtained 11.7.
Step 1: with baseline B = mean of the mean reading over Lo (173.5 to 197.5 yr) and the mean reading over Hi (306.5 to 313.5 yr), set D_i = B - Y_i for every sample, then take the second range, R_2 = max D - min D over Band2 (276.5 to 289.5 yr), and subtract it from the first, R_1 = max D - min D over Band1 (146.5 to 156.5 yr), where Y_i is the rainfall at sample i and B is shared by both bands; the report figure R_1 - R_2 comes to -29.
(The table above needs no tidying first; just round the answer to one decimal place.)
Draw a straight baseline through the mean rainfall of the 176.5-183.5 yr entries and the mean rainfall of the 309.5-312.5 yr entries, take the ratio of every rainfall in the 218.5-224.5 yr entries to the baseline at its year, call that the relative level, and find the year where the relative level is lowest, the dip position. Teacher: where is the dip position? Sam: 223.0 yr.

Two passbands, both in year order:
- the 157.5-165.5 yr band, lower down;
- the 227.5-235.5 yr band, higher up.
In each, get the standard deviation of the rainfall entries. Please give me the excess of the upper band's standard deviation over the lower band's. -1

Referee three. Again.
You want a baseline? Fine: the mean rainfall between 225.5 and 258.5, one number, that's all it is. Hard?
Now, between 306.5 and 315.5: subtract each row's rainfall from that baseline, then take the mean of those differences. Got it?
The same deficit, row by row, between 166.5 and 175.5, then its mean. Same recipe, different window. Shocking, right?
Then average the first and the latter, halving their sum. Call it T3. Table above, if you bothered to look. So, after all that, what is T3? -20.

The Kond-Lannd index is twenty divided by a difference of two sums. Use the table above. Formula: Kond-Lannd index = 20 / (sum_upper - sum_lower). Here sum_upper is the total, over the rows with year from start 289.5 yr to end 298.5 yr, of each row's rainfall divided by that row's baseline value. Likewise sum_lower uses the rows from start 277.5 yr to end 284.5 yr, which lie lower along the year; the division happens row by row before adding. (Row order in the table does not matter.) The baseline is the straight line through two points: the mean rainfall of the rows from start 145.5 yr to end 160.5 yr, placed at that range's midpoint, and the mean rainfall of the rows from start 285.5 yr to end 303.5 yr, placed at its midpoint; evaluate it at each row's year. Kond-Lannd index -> 7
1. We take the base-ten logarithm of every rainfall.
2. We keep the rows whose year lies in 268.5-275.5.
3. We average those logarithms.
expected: 2.49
